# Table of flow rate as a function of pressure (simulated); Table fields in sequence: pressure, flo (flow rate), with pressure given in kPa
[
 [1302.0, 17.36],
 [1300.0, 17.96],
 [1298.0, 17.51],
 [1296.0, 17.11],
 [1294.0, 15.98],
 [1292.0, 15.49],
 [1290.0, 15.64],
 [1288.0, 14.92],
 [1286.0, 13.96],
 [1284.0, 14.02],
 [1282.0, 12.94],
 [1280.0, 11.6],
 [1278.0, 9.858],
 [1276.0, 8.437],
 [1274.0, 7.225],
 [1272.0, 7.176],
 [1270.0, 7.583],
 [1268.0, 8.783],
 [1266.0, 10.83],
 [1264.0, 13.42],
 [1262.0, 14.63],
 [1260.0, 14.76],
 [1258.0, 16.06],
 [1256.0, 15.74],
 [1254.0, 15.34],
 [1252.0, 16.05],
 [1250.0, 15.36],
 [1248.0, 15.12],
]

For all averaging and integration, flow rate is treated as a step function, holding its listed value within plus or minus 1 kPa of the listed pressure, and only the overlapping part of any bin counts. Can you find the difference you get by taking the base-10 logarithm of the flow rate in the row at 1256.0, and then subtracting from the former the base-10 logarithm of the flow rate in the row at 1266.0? 0.2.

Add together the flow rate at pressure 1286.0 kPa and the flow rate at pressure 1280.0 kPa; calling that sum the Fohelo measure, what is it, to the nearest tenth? 25.6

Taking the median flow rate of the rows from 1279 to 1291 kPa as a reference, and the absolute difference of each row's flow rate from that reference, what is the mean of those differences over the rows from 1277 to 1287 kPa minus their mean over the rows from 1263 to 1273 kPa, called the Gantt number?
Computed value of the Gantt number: -2.9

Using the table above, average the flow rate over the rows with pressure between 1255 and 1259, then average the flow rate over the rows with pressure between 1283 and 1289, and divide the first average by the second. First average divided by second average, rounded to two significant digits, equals 1.1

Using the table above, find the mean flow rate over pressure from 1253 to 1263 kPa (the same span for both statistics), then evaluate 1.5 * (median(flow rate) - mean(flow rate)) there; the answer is 0.1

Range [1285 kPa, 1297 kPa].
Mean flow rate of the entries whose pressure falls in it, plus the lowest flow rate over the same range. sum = 29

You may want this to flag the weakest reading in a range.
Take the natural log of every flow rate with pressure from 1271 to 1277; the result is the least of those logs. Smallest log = 1.97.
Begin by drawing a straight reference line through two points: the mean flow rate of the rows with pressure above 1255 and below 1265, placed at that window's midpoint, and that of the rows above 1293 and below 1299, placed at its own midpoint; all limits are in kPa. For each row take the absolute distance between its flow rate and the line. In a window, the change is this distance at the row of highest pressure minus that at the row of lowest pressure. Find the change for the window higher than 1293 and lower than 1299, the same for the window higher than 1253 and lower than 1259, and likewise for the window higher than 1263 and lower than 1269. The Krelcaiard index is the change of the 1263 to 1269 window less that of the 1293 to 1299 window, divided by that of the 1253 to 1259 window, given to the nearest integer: 10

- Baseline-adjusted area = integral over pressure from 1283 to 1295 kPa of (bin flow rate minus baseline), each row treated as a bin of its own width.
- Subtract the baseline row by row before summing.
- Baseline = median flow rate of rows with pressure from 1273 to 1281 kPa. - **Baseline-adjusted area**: 70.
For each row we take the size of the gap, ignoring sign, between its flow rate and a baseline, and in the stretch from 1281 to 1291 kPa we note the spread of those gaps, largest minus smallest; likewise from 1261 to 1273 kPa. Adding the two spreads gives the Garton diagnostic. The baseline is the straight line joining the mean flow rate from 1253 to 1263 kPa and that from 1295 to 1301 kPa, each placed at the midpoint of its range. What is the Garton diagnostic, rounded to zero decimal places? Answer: 10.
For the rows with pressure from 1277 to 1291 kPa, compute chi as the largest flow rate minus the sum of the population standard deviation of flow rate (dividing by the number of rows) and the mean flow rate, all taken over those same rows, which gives 0.51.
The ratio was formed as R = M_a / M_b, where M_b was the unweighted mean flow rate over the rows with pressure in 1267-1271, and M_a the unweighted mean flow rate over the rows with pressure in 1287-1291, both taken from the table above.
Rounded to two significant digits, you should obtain 1.9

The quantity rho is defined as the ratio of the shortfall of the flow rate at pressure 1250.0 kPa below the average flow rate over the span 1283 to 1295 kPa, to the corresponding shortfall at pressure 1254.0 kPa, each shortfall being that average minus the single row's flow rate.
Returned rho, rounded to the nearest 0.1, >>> 1.1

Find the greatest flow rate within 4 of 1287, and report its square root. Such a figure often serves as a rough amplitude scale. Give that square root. 3.95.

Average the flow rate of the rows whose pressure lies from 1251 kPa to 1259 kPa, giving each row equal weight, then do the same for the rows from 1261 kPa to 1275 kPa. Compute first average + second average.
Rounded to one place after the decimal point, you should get 25.7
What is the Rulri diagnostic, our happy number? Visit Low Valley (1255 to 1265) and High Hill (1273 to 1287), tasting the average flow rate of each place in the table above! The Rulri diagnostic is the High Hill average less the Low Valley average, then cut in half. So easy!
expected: -2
